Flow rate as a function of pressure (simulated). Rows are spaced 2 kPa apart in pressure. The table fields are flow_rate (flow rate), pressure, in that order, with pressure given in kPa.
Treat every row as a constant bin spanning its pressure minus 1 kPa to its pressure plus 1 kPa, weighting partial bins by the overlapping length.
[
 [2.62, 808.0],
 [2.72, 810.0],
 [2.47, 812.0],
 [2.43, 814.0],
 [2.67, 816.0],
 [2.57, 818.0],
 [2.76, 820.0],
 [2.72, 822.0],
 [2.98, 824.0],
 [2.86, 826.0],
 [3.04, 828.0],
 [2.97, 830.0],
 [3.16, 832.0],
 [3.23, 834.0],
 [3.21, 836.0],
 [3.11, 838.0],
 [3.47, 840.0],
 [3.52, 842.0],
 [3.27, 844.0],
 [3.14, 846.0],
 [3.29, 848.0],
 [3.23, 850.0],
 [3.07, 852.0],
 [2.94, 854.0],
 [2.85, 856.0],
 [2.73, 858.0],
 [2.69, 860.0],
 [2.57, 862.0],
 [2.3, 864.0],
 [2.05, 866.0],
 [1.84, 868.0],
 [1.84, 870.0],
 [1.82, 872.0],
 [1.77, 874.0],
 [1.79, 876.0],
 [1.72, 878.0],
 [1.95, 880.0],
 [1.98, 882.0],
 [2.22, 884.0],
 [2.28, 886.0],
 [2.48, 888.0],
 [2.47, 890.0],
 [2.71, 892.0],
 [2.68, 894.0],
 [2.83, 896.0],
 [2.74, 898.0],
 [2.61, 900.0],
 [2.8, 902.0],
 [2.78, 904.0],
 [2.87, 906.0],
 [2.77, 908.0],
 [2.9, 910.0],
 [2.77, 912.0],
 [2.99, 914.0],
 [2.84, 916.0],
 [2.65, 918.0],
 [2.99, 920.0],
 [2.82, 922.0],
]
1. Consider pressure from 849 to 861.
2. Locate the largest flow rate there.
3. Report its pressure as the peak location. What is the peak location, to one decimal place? 850.0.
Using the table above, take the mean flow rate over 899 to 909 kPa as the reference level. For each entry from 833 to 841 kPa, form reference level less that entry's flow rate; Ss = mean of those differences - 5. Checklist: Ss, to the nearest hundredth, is -5.49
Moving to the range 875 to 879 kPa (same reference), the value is -3.99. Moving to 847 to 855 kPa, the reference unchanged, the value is -5.37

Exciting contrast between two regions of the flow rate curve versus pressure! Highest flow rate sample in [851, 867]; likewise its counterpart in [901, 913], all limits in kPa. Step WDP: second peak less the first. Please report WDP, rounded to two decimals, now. -0.17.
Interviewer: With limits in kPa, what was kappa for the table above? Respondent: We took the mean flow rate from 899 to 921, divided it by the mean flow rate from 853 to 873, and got 1.2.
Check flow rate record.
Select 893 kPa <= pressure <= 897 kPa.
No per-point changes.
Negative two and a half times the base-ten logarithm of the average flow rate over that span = -1.10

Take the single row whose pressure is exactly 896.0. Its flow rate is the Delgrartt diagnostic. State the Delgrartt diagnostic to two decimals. 2.83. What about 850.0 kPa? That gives 3.23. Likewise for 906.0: 2.87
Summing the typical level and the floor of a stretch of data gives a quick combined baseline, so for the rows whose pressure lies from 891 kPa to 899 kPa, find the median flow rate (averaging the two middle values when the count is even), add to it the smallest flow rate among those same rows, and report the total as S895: 5.4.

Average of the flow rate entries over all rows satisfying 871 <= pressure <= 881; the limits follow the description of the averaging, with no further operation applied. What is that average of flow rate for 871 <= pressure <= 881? 1.8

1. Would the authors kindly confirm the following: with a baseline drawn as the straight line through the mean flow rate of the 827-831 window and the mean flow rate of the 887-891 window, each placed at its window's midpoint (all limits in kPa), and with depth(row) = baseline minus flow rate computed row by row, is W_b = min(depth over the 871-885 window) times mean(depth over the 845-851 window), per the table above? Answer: -0.11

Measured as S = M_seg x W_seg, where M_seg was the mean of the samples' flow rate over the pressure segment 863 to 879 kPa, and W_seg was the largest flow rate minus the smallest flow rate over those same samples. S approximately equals 1.1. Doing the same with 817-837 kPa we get 1.9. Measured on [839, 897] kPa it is 4.6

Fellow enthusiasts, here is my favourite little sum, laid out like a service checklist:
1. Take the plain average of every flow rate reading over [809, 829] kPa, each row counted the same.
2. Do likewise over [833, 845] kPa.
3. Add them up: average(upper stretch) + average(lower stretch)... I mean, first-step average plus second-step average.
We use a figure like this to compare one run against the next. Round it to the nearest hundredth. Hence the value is 6.02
